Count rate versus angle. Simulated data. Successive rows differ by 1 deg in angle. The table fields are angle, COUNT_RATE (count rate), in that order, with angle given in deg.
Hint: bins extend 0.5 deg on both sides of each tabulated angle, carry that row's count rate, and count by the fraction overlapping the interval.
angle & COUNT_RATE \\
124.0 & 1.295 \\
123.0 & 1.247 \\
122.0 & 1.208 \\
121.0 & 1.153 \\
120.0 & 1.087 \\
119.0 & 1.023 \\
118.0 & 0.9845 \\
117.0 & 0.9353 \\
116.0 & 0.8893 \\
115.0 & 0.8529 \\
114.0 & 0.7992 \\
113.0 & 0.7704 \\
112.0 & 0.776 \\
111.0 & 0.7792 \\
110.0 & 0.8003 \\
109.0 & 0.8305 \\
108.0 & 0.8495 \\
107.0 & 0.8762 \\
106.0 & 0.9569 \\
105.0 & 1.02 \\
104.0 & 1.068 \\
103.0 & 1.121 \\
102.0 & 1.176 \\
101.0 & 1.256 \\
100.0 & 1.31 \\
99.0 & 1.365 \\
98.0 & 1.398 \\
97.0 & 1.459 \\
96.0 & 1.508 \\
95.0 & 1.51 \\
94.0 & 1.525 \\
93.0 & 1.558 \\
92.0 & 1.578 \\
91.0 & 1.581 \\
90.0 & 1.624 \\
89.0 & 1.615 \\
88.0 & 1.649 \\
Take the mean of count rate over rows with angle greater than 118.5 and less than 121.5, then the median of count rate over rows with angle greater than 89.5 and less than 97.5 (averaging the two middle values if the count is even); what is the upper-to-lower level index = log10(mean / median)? -0.151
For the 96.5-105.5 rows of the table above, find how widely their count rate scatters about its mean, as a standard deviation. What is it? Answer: 0.15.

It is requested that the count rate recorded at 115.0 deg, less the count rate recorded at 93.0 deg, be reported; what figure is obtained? -0.71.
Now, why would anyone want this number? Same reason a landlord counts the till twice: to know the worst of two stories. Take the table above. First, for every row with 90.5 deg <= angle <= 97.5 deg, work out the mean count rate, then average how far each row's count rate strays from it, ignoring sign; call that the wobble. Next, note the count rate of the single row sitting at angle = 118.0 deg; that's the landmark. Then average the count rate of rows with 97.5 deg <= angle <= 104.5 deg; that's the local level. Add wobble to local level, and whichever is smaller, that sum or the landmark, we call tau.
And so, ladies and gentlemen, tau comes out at 0.98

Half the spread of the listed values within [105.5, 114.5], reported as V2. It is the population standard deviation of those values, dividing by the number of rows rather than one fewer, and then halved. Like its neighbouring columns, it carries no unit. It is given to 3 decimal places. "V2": 0.029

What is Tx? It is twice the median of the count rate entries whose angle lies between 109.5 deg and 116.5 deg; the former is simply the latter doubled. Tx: 1.60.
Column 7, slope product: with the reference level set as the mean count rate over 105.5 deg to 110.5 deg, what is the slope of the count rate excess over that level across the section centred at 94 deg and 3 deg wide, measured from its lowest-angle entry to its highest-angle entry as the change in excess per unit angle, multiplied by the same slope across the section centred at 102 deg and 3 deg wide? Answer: 0.0016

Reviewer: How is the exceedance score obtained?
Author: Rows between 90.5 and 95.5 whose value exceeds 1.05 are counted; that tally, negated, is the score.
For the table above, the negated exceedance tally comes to -5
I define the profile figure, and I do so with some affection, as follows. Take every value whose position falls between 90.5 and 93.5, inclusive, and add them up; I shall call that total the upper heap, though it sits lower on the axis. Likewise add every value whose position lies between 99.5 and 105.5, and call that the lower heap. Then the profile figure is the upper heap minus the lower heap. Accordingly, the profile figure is -2.2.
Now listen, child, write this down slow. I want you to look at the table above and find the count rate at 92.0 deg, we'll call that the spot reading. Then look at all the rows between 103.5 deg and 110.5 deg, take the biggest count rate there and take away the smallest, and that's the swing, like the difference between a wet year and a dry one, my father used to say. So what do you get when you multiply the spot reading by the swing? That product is 0.42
